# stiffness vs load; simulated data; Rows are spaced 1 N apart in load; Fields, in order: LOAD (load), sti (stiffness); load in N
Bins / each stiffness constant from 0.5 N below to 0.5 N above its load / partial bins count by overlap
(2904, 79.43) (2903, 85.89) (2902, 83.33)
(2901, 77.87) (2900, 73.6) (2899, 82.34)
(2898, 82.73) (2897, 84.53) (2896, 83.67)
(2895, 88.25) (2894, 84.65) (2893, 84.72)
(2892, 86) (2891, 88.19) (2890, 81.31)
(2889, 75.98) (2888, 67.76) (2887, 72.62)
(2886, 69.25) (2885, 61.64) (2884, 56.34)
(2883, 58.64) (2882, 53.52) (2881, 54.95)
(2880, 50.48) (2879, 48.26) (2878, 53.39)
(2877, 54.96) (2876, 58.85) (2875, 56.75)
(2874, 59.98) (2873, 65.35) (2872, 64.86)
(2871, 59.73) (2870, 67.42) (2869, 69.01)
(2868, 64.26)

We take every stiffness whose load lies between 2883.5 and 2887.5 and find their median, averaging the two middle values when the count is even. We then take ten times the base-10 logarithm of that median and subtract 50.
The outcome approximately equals -31.8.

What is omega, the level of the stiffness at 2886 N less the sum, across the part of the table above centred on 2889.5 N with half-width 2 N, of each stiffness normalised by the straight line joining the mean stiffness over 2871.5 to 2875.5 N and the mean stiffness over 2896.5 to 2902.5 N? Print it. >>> 65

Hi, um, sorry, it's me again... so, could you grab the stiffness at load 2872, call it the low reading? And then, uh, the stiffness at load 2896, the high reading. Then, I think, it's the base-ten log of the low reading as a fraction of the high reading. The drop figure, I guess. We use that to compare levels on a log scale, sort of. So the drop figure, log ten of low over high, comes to -0.11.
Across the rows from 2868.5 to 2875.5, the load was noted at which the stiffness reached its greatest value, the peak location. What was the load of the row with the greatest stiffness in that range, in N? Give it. 2869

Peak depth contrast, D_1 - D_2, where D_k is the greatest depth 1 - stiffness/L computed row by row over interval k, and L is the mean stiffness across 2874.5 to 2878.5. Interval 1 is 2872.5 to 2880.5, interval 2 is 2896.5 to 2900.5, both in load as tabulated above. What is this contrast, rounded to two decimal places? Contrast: 0.45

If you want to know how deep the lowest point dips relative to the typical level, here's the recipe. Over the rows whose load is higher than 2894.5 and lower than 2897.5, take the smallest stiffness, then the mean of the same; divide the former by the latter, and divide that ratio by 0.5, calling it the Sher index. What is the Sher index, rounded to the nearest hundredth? 1.96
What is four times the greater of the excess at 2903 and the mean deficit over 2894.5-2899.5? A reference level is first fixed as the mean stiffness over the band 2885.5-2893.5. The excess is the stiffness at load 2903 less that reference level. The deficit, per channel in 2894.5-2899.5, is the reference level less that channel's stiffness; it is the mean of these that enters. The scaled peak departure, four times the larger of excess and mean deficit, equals 31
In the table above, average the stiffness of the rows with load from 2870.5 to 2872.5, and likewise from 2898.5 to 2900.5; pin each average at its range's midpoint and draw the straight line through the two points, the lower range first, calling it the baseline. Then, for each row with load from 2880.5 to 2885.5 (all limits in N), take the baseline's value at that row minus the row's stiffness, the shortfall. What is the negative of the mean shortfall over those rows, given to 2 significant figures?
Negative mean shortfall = -12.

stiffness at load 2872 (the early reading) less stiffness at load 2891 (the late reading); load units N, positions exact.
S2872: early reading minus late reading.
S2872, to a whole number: -23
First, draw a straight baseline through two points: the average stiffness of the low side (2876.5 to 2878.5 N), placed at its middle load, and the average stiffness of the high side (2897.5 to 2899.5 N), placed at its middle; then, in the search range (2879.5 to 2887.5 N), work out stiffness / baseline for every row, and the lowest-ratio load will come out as 2880 N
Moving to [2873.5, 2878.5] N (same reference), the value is 2878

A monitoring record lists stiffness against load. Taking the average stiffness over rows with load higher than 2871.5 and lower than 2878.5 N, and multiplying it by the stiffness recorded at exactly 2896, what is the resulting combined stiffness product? 4950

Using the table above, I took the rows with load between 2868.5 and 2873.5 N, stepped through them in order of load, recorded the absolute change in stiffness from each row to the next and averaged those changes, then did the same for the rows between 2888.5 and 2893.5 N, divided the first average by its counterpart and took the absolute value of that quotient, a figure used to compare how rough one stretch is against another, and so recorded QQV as 1.0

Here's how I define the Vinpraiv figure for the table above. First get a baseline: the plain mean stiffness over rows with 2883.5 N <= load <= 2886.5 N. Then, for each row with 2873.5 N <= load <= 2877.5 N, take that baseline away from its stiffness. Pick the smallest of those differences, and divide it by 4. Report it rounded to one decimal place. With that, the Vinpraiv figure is -1.9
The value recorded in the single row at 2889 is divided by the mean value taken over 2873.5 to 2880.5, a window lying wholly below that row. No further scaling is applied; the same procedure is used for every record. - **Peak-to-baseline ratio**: 1.4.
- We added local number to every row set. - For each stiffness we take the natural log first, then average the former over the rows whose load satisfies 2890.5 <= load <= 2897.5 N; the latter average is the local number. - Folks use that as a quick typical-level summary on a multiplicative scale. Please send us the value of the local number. 4.45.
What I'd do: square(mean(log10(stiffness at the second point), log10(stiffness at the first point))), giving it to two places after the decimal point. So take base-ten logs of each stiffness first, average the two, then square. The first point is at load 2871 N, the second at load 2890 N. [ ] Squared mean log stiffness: 3.40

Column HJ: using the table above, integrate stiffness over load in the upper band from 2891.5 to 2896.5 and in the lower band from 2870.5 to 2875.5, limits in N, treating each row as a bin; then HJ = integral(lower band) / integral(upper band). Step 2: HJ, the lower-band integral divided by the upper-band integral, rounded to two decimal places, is 0.72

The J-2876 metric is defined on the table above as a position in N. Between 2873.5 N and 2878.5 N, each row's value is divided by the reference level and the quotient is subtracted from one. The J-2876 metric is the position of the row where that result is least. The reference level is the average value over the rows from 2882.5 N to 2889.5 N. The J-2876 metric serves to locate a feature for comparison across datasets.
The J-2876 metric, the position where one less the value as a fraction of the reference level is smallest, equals 2874 N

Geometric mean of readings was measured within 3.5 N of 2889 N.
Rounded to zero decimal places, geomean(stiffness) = 77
